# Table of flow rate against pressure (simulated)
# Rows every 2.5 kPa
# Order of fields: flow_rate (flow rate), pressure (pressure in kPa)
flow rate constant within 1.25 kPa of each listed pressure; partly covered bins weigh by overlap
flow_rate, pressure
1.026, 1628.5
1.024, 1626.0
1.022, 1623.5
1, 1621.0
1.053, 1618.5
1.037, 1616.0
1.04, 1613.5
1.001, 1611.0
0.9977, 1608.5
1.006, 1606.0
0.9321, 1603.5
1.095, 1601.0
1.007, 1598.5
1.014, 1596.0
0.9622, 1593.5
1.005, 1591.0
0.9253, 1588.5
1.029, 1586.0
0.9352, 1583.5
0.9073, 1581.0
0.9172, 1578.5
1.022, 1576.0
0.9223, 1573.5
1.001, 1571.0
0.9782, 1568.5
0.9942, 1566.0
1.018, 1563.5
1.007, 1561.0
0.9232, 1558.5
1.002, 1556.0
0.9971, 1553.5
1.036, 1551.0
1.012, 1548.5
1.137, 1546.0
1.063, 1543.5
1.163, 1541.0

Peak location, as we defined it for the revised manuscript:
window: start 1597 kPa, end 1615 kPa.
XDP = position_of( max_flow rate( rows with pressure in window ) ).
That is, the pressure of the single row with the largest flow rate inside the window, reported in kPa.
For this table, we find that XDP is 1601.0 kPa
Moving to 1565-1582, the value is 1576.0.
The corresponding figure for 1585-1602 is 1601.0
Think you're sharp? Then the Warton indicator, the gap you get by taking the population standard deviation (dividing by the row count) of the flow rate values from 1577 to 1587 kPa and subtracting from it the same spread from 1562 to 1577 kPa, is 0.015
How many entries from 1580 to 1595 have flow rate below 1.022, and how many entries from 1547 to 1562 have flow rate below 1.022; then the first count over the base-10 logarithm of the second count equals 7.2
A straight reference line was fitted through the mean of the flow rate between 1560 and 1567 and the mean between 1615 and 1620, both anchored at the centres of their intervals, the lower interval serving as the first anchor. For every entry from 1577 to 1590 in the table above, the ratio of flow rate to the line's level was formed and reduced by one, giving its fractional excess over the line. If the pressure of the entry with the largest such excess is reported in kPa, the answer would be 1586.0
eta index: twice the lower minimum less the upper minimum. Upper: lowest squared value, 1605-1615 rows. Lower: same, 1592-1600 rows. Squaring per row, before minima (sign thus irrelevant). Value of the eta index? 0.86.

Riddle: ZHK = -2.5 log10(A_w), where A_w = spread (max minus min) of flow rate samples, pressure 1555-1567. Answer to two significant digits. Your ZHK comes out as 2.6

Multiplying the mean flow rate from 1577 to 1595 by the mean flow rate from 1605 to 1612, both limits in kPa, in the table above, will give 0.96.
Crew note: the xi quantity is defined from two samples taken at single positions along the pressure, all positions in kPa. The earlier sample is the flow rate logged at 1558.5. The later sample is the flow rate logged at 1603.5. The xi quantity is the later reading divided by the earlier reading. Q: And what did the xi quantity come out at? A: 1.01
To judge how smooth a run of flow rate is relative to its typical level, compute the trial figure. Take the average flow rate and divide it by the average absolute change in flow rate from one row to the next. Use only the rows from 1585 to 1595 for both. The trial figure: 13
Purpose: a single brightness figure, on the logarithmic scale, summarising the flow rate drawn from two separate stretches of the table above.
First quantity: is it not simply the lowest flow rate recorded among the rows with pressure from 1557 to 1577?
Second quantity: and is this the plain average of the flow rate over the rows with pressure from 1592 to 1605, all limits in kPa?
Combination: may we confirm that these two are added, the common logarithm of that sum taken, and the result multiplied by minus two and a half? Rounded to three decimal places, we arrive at -0.711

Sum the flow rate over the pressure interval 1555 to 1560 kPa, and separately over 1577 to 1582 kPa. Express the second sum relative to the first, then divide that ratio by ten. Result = 0.095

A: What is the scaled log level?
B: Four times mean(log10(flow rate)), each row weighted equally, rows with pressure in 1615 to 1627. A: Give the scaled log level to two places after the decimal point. 0.05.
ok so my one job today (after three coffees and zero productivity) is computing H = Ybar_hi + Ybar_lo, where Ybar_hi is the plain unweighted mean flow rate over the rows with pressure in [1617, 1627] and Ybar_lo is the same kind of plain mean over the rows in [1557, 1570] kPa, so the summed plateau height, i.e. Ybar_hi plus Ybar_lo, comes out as 2.01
